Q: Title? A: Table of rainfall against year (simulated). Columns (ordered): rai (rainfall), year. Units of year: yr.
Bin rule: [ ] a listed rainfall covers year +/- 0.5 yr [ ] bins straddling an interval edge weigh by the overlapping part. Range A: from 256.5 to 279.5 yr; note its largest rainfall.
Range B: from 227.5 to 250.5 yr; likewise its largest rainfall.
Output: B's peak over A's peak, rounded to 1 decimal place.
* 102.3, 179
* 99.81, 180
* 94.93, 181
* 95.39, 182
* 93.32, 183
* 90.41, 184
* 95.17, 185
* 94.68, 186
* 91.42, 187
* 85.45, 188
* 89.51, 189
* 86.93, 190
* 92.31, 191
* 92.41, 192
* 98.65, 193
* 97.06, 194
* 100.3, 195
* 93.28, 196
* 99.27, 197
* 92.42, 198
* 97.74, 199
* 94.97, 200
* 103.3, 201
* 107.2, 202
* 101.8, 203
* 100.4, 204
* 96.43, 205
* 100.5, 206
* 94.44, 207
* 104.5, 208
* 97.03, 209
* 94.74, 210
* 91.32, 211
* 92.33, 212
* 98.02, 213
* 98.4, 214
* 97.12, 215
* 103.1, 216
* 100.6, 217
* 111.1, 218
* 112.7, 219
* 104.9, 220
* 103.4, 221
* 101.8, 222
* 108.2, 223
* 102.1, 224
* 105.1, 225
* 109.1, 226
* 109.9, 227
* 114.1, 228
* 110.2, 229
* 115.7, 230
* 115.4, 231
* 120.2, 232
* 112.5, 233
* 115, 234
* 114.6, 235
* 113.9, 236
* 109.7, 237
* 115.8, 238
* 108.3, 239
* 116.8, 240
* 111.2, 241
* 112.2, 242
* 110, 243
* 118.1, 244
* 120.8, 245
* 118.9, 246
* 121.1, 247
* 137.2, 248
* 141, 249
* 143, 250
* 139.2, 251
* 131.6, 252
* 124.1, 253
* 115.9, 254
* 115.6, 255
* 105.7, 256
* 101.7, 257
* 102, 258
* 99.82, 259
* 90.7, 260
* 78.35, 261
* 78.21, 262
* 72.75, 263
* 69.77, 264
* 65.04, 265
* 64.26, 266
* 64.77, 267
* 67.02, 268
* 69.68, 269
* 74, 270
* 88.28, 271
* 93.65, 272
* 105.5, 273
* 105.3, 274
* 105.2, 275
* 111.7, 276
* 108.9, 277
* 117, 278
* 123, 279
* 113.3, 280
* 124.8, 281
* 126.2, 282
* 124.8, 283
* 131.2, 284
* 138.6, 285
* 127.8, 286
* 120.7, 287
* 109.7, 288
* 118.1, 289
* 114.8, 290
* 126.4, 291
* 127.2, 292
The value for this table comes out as 1.2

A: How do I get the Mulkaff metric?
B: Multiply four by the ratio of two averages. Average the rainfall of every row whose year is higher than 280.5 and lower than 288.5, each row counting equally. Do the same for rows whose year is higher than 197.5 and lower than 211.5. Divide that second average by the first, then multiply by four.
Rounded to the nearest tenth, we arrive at 3.1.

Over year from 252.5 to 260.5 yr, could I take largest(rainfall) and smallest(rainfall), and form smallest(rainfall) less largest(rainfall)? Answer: -33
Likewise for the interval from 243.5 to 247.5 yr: -3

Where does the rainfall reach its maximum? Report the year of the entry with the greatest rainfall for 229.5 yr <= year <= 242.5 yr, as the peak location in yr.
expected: 232 yr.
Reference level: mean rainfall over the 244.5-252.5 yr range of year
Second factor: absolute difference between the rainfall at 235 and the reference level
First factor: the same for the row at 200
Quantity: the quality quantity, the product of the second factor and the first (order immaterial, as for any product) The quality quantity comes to 623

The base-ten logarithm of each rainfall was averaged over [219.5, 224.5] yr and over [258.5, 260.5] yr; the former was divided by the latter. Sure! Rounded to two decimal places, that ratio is 1.02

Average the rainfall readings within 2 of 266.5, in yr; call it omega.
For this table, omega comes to 65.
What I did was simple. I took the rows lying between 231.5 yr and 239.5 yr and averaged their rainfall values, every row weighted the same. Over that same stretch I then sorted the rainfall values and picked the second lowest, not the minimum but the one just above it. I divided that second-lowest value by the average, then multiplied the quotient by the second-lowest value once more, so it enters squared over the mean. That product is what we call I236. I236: 106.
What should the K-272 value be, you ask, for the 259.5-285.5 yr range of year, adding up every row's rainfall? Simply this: 2512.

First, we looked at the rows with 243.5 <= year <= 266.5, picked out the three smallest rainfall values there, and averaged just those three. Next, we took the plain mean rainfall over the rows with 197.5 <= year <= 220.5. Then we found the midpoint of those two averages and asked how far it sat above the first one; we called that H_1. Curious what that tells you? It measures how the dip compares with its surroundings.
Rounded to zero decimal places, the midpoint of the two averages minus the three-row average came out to 17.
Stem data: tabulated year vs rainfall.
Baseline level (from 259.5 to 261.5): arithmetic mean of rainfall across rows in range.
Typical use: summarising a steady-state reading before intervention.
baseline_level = 85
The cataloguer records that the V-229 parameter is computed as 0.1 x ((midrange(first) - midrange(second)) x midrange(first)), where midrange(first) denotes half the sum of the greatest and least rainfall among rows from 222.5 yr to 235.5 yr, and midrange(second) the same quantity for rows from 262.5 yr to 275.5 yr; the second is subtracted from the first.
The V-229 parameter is 292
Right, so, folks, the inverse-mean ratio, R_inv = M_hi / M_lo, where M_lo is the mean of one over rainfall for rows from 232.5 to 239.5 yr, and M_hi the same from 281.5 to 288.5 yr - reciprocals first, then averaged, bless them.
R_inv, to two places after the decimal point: 0.90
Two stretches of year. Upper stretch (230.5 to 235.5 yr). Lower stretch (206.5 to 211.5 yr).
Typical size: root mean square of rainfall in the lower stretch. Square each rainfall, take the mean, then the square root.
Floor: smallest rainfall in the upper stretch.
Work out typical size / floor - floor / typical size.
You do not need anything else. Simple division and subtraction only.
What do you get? -0.31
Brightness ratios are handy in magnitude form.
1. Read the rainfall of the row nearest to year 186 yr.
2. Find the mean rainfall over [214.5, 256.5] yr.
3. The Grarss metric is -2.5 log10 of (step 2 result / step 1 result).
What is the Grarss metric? -0.21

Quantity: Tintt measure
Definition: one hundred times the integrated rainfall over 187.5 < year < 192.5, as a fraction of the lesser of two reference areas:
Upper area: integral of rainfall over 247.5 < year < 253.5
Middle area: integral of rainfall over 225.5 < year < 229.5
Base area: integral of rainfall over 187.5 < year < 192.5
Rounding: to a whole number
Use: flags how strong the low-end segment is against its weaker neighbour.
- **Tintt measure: 101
